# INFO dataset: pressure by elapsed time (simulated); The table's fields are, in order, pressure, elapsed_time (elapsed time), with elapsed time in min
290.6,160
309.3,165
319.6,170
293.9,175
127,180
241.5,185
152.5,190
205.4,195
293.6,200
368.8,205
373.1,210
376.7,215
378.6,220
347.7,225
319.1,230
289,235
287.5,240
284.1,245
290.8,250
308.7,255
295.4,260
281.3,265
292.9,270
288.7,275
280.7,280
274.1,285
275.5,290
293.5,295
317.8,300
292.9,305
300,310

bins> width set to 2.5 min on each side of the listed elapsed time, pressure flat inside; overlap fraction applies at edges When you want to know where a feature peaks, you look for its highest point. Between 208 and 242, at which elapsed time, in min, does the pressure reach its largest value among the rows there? 220 min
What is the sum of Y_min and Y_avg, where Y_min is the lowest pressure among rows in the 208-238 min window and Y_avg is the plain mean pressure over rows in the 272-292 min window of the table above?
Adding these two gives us 569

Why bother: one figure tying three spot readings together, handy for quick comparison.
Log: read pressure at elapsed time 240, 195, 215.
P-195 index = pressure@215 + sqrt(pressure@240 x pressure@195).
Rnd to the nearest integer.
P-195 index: 620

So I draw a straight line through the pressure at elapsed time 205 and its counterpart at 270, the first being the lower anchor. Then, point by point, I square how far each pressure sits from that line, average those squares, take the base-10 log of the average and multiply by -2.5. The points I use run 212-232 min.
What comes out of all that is -6.5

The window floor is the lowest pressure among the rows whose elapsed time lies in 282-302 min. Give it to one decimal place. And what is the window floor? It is 274.1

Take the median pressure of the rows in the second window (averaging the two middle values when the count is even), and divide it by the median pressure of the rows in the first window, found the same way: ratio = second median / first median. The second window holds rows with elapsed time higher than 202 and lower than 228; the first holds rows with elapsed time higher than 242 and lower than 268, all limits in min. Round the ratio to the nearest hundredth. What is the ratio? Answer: 1.28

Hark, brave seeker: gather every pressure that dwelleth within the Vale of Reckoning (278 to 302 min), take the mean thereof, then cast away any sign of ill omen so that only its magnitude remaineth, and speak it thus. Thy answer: 288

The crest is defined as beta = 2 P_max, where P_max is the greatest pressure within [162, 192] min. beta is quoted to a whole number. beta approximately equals 639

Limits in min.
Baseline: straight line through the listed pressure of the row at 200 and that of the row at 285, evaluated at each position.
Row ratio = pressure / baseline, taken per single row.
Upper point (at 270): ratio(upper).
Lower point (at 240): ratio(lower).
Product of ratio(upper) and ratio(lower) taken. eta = 1.07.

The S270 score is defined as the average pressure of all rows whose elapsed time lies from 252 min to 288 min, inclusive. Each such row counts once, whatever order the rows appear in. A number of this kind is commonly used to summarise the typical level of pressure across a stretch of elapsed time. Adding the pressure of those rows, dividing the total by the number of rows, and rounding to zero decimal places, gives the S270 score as 289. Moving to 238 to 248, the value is 286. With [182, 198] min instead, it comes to 200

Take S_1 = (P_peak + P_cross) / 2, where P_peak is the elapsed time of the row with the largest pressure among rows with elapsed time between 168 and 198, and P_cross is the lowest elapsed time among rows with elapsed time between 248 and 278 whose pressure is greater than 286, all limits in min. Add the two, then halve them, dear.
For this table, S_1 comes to 210.0 min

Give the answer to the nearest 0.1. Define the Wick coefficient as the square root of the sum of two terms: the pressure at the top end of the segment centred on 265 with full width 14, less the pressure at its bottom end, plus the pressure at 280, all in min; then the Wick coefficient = 16.7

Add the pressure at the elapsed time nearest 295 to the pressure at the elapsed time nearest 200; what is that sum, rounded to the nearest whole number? 587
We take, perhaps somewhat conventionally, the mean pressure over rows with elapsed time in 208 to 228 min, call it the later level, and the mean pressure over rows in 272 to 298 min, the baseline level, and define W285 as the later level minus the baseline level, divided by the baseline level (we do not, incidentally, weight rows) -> 0.3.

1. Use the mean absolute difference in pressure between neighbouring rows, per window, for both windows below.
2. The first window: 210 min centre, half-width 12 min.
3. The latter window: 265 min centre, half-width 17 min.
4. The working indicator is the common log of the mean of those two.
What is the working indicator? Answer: 1.21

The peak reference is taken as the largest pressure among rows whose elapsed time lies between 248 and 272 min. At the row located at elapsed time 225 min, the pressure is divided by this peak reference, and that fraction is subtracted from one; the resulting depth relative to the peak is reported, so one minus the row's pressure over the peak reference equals -0.1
